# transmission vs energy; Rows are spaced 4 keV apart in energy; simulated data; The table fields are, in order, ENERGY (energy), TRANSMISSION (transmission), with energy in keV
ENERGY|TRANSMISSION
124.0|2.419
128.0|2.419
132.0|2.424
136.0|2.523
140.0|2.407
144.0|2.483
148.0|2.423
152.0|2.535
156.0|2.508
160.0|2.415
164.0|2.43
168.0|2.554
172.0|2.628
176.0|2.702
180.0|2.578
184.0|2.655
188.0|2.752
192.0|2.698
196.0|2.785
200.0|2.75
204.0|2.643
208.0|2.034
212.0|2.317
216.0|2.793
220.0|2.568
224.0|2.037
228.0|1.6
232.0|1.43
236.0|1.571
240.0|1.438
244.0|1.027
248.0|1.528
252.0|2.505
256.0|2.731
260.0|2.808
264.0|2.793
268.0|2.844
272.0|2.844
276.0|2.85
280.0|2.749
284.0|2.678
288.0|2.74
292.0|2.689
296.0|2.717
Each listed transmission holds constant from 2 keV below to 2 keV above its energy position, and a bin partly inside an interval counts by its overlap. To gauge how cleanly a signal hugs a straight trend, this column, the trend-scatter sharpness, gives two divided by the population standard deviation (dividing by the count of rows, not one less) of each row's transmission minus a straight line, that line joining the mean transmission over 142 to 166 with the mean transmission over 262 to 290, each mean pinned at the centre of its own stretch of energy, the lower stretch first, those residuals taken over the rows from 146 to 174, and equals 31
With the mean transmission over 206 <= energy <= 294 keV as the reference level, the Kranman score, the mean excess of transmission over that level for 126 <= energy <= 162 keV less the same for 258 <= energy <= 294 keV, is -0.32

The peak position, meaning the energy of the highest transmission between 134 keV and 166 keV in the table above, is 152.0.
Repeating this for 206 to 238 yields 216.0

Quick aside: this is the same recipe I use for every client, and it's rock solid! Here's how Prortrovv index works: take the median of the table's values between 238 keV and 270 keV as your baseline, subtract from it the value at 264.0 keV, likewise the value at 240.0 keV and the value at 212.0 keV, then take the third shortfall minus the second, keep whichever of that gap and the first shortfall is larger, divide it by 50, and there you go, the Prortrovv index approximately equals -0.0035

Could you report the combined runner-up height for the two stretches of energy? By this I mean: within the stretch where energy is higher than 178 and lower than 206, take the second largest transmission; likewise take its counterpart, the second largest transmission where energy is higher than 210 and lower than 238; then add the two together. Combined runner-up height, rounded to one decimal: 5.3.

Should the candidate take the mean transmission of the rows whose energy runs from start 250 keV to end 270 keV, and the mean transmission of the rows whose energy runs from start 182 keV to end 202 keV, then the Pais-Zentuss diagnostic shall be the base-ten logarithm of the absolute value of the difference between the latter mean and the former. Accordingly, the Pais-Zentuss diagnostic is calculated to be -2.1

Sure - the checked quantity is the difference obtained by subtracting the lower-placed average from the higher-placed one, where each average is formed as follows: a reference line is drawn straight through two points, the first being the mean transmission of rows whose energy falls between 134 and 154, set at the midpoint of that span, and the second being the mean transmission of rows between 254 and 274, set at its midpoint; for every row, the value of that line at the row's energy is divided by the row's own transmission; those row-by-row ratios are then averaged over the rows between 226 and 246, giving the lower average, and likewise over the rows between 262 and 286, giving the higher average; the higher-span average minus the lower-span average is -1.0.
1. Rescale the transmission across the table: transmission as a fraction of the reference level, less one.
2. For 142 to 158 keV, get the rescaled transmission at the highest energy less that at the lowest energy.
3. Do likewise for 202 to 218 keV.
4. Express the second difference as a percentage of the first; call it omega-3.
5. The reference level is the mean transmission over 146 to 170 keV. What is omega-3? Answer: 600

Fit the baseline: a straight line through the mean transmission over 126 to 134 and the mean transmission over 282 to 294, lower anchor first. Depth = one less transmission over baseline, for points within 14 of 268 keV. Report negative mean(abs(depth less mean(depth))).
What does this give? -0.014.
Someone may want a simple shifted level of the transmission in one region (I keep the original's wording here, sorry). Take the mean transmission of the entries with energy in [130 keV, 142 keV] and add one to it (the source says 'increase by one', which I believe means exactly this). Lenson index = 3.45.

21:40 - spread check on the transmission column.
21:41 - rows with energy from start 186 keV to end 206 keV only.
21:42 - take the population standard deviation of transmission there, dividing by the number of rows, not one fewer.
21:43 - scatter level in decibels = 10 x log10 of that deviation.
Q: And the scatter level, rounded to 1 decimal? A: -13.0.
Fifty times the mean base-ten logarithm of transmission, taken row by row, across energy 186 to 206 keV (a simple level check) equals 21.8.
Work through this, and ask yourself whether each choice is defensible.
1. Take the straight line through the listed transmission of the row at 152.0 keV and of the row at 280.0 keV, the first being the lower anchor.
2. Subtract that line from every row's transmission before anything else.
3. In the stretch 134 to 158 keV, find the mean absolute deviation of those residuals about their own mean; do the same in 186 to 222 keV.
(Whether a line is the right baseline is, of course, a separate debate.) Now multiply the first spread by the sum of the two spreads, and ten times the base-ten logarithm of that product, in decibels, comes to -20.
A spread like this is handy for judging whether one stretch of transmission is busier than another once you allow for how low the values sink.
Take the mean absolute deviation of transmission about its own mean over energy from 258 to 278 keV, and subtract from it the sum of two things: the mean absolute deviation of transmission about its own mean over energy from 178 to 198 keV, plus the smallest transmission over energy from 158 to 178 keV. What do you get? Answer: -2.5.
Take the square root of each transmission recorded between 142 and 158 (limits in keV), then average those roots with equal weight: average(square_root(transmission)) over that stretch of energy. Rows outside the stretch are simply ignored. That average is 1.577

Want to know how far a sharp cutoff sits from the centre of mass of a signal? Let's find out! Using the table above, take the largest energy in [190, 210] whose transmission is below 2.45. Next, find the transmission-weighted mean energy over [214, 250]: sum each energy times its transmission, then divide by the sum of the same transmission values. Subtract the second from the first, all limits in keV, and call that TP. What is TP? -21.3 keV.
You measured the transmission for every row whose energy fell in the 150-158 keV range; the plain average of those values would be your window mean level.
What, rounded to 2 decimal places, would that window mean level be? 2.52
